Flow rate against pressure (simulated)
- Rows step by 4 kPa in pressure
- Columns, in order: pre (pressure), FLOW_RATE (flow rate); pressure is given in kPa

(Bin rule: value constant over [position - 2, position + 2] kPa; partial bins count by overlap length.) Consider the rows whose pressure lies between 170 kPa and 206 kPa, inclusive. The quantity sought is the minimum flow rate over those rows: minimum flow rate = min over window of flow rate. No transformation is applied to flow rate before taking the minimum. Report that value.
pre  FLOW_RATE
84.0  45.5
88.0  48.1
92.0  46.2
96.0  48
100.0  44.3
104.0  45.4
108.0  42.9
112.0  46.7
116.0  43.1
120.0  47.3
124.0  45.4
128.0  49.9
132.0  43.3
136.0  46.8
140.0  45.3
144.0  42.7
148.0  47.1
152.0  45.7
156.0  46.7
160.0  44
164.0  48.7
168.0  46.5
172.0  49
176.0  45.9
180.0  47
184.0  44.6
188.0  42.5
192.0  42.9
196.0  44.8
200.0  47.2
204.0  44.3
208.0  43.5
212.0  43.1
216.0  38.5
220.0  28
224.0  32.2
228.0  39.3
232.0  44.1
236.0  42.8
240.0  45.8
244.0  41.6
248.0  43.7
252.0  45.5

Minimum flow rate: 42.5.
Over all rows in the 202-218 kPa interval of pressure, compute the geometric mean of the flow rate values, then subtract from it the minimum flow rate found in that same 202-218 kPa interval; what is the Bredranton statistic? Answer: 3.8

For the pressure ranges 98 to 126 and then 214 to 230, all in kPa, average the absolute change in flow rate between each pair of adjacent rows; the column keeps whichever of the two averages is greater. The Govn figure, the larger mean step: 7.3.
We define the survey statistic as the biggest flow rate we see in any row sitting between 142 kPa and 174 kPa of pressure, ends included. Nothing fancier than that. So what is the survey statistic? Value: 49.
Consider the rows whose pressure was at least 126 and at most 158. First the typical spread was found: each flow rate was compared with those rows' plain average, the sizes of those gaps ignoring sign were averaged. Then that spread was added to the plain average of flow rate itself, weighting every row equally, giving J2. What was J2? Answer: 47.6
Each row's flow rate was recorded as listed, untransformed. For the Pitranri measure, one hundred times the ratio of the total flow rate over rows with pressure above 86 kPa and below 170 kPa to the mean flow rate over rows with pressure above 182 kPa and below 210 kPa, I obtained 2178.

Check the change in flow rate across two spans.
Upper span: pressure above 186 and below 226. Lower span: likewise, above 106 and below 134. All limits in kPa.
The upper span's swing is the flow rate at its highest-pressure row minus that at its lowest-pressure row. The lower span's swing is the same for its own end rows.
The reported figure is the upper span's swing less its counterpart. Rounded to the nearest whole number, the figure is -11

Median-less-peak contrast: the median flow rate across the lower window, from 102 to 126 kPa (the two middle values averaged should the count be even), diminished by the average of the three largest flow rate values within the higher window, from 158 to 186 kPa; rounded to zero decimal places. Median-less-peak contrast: -3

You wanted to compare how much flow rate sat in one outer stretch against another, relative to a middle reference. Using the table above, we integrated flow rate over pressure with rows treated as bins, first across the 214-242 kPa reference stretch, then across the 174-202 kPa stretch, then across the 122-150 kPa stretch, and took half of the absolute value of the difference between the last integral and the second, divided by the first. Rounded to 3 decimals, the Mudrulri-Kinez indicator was 0.010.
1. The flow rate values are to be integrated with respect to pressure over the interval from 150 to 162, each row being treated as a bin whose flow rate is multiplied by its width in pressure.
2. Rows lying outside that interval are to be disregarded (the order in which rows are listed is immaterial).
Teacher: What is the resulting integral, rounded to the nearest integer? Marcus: 546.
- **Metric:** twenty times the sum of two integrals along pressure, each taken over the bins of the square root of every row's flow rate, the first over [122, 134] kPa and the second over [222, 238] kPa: 3641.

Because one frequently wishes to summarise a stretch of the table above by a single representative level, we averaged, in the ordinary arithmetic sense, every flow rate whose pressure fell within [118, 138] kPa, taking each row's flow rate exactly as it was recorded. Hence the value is 46.5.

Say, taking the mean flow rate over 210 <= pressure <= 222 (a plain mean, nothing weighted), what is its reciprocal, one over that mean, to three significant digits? 0.0274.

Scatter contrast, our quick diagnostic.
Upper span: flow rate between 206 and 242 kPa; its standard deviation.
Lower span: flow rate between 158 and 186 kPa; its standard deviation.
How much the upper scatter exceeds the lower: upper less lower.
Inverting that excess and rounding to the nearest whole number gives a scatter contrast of 0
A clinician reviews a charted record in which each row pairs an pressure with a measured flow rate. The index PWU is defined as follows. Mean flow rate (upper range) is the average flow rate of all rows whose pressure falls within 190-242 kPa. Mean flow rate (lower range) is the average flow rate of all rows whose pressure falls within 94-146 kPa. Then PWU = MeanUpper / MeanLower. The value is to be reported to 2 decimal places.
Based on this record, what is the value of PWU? 0.91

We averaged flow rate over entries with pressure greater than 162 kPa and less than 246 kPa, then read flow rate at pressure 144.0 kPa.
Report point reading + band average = 85.7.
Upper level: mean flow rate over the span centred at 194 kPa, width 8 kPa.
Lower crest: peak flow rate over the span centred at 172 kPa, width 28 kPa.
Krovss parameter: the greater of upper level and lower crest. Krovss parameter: 49.0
